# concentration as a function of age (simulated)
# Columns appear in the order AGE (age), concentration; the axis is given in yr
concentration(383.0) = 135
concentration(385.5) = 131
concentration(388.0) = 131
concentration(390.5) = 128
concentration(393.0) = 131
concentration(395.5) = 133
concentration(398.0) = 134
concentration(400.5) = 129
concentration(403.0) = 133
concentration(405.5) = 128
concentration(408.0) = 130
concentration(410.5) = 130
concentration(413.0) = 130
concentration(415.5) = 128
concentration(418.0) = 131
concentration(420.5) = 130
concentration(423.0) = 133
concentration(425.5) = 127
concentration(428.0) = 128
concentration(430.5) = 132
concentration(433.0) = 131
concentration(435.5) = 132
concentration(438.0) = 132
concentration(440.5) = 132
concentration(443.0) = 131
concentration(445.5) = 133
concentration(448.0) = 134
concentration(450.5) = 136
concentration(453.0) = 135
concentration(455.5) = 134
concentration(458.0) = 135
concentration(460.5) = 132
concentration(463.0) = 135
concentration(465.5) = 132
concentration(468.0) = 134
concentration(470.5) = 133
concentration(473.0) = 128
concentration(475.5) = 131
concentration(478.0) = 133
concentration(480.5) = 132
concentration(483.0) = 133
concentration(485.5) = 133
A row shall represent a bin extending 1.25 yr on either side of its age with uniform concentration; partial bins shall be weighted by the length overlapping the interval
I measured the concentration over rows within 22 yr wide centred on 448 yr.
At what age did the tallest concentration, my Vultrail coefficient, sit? 450.5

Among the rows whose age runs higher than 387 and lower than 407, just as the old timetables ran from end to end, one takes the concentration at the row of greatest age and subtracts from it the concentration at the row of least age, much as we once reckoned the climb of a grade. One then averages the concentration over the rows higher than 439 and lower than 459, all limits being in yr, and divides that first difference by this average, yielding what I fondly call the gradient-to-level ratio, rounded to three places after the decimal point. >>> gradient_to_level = -0.022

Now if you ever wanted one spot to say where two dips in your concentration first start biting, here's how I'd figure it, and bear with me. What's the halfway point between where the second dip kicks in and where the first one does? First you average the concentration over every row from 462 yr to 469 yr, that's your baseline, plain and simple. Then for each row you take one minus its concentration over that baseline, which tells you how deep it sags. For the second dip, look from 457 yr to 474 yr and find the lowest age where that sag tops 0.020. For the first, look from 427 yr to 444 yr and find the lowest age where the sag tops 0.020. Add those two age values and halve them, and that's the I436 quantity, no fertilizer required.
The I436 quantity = 450.5 yr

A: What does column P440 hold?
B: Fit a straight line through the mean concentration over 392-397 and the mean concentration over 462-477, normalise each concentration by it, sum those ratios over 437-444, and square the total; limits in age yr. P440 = 8.94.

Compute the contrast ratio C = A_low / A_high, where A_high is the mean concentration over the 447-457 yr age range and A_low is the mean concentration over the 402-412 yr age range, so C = 0.97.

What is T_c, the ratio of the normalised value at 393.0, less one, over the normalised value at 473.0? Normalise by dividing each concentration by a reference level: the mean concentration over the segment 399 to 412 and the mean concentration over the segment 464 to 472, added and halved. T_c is -0.004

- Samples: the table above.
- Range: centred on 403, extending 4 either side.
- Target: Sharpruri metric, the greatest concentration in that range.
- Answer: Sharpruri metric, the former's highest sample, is 133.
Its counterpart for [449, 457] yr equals 136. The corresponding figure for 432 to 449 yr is 134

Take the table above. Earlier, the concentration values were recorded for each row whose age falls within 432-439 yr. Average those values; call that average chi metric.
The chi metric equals 132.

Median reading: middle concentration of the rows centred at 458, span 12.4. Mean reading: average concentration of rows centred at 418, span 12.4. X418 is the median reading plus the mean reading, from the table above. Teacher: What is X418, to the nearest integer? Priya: 265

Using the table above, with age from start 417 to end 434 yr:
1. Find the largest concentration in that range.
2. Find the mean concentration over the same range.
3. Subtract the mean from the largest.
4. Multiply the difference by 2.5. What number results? 6.8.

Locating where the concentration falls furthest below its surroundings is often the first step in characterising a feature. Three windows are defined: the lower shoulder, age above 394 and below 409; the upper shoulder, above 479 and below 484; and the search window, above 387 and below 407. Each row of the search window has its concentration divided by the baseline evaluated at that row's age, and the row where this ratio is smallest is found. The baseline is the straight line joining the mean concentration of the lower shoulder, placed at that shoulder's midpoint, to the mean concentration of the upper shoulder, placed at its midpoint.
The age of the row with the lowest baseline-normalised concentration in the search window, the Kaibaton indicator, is 405.5 yr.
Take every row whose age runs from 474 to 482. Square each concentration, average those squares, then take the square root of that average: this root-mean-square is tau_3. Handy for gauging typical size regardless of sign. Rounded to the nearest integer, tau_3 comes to 132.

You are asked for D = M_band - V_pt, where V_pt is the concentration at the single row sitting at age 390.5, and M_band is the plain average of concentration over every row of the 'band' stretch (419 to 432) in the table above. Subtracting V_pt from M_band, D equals 2.0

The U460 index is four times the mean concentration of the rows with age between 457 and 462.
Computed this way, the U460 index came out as 534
